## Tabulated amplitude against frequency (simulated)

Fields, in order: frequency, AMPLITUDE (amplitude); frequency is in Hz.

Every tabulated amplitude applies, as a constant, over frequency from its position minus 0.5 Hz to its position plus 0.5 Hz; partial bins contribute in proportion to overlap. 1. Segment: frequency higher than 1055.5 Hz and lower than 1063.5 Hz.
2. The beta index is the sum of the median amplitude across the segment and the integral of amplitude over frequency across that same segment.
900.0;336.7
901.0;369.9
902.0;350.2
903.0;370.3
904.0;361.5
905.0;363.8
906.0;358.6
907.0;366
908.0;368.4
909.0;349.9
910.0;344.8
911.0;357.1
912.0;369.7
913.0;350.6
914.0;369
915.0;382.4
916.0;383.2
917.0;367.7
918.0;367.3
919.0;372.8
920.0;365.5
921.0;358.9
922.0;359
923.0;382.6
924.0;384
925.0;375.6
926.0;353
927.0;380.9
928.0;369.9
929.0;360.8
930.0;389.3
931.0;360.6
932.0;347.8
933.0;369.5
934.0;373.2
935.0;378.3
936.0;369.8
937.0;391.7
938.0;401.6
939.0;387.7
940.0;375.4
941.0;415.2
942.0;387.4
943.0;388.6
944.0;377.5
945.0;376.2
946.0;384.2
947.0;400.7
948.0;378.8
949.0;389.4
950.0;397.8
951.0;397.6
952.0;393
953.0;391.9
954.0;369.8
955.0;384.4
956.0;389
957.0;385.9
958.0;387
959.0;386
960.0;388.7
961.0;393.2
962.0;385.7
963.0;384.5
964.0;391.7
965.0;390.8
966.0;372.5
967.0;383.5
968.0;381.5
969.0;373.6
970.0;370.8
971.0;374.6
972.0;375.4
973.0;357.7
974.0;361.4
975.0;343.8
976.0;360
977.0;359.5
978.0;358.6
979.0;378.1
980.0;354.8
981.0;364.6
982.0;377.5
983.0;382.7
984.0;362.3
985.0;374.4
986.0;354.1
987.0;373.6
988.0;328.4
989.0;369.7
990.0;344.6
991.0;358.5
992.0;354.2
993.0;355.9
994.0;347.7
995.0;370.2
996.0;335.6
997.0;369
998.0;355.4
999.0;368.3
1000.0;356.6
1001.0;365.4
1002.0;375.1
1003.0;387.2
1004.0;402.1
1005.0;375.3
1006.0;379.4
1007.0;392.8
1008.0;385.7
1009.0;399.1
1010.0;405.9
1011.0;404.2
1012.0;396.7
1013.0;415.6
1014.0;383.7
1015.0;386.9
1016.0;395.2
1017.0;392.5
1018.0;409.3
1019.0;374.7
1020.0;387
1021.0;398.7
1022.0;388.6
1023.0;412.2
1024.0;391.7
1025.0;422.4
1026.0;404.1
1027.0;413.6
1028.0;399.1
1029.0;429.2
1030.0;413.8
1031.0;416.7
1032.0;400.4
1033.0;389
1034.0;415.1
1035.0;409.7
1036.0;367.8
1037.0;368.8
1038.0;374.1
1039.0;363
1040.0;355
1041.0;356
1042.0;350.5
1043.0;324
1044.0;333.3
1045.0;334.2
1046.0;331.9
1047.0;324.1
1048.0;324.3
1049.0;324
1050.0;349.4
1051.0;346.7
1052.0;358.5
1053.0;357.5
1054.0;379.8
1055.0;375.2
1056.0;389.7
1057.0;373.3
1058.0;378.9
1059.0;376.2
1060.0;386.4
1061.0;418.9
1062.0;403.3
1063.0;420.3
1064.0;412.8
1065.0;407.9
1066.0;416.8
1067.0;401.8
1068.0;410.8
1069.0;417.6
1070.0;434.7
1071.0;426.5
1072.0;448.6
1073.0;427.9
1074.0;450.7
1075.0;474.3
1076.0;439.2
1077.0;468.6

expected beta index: 3535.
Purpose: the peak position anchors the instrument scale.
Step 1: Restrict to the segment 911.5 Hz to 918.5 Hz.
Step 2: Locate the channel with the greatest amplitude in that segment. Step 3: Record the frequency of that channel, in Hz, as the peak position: 916.0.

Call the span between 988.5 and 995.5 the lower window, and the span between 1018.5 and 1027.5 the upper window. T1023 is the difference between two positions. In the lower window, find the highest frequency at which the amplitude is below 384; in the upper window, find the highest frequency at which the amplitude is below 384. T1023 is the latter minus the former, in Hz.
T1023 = 24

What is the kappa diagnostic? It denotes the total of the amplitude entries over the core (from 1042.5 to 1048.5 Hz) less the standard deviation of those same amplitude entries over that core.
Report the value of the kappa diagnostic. 1967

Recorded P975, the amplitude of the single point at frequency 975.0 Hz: 343.8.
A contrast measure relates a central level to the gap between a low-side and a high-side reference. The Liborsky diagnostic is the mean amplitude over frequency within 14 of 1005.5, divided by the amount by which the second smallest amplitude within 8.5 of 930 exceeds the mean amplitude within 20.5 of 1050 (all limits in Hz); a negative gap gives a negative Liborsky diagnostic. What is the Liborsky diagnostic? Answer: -15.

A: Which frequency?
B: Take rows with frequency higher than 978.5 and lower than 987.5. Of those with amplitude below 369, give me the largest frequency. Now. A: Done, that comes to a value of 986.0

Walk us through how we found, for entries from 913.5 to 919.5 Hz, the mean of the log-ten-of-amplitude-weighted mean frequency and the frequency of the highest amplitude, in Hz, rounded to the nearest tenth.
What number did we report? 916.2 Hz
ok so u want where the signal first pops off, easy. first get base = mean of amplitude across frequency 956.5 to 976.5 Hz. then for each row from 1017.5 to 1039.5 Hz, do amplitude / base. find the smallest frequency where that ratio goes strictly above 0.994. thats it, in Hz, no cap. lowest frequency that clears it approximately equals 1018.0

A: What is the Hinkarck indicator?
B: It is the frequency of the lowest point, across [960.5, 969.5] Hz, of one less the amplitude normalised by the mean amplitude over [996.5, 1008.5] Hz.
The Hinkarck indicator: 961.0 Hz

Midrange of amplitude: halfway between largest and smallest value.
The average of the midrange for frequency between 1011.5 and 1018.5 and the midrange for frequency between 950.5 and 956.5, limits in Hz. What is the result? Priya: 392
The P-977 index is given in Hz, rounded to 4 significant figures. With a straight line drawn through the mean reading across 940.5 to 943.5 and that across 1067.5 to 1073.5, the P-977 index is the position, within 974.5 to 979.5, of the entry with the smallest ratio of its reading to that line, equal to 975.0 Hz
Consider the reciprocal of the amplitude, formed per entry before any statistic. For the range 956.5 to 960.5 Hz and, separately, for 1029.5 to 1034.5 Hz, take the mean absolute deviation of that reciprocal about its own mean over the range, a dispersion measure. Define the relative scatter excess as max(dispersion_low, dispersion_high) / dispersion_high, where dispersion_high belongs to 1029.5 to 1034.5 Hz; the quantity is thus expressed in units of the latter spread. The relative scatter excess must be 1.00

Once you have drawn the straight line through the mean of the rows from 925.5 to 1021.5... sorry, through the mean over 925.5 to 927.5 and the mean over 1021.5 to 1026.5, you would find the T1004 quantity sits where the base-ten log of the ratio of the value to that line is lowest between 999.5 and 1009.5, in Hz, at 1000.0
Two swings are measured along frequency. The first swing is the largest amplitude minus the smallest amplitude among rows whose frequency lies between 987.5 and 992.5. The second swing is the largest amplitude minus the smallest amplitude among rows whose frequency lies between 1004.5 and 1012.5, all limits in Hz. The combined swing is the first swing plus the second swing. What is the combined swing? 72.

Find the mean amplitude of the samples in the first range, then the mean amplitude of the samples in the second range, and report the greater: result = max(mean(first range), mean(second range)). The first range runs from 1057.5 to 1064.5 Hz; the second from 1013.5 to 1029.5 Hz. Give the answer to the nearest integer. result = 400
